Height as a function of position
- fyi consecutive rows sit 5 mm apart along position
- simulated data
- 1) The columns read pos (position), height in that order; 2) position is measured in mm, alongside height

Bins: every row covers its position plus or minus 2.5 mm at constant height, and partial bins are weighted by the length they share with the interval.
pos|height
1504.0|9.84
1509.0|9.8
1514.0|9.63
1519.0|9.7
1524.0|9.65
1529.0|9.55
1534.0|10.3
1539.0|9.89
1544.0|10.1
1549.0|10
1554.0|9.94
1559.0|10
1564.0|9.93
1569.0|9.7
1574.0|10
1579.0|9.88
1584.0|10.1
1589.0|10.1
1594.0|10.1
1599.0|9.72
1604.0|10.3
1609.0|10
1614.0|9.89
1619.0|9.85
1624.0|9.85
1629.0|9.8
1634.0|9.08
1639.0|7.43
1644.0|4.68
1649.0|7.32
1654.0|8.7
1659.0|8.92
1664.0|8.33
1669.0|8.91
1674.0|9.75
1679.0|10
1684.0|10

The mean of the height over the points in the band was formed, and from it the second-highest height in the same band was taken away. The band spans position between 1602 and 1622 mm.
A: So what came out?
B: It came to 0.0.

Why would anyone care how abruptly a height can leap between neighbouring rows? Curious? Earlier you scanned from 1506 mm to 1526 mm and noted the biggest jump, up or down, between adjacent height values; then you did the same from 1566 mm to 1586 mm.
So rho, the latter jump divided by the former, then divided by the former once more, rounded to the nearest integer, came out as 10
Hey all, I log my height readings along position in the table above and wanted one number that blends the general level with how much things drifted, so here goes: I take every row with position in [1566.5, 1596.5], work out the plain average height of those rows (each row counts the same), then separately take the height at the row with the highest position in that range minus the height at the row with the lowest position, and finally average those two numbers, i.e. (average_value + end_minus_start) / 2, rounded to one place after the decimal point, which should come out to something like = 5.2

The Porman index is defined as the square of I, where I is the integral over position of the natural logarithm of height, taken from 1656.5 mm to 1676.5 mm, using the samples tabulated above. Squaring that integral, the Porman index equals 1924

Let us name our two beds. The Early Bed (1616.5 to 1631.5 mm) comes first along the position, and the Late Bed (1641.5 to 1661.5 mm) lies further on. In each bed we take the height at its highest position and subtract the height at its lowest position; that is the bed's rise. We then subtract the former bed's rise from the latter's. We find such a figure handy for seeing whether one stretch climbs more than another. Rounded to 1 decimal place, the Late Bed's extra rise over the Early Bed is 4.3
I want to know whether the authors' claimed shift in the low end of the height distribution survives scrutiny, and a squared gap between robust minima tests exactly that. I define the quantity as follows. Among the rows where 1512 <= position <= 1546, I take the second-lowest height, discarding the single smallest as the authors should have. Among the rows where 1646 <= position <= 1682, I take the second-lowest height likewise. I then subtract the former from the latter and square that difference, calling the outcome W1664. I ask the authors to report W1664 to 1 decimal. 1.7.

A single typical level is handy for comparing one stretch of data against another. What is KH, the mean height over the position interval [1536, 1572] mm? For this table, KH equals 9.94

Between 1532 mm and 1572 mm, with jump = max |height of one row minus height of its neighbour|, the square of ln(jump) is 0.79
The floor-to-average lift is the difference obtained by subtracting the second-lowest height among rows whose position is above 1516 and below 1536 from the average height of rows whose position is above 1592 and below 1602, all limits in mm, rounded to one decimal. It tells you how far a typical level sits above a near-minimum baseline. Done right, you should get 0.3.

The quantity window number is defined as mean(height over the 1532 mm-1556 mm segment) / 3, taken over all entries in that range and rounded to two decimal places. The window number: 3.35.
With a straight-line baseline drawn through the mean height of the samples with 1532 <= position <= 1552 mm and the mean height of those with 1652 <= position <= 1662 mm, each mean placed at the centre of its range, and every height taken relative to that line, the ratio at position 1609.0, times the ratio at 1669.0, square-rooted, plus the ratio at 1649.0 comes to 1.87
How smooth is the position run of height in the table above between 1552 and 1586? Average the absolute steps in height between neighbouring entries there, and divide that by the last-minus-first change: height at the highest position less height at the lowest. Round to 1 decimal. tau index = 1.0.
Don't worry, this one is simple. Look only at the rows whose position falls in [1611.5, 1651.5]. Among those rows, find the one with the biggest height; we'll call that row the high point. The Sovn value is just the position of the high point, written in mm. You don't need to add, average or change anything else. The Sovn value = 1614.0 mm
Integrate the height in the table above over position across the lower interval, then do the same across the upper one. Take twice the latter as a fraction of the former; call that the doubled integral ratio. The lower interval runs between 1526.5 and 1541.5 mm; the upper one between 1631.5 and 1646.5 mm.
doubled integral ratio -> 1.4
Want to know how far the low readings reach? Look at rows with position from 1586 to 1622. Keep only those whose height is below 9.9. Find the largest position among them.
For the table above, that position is 1619.0 mm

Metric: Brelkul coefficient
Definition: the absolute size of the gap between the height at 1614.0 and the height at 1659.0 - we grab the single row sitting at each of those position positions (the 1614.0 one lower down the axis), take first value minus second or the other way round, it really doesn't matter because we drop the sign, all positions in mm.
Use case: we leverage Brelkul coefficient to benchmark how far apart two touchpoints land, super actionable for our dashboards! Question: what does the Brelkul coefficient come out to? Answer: 0.97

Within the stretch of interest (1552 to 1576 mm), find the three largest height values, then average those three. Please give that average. 10.0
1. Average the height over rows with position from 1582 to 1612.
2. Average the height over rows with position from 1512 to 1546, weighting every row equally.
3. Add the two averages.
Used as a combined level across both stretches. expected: 19.9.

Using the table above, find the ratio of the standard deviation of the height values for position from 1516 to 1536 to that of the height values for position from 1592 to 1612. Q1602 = 1.4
